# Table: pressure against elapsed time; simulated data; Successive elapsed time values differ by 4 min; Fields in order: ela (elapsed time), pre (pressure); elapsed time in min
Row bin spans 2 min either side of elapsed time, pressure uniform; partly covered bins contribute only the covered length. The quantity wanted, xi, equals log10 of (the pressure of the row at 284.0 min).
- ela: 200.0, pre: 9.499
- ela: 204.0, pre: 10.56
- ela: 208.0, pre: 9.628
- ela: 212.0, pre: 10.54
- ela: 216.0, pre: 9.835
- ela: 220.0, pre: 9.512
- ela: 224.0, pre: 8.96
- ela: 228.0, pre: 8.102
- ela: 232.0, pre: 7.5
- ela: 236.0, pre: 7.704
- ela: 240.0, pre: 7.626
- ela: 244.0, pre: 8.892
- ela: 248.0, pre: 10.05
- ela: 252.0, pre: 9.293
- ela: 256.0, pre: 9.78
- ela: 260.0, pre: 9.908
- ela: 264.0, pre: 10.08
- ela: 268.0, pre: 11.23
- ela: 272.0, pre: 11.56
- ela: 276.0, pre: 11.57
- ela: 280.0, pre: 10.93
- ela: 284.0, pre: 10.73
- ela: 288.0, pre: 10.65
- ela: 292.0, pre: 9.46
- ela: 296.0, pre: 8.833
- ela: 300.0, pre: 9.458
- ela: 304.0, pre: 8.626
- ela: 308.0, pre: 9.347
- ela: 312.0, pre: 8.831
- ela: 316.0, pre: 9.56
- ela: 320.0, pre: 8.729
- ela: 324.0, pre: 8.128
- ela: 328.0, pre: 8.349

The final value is 1.03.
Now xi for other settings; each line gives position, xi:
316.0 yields 0.98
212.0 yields 1.02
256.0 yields 0.99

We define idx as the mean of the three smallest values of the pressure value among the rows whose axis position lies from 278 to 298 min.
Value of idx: 9.6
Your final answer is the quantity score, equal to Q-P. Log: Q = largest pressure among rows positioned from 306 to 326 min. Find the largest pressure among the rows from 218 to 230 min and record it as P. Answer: 0.0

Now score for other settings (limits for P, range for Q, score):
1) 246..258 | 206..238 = 0.5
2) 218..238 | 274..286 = 2.1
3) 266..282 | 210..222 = -1.0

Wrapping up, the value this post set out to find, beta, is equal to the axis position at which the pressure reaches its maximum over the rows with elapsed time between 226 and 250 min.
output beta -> 248.0 min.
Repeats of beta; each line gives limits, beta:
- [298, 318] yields 316.0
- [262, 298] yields 276.0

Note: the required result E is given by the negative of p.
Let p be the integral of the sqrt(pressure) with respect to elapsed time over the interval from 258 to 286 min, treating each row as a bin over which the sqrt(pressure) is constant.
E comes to -92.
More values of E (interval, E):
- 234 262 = -84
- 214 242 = -81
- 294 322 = -84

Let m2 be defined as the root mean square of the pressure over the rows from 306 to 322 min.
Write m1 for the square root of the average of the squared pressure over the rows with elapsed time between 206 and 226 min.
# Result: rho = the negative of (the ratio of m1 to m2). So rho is -1.06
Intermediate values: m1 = 9.7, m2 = 9.1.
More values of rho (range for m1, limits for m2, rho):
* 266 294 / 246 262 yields -1.12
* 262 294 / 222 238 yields -1.34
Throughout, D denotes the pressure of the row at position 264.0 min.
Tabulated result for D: 10.08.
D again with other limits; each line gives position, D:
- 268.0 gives 11.23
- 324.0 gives 8.128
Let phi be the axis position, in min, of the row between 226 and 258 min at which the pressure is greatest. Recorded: 248.0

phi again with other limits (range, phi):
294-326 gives 316.0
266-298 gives 276.0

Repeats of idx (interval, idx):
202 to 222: 9.7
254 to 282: 9.9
